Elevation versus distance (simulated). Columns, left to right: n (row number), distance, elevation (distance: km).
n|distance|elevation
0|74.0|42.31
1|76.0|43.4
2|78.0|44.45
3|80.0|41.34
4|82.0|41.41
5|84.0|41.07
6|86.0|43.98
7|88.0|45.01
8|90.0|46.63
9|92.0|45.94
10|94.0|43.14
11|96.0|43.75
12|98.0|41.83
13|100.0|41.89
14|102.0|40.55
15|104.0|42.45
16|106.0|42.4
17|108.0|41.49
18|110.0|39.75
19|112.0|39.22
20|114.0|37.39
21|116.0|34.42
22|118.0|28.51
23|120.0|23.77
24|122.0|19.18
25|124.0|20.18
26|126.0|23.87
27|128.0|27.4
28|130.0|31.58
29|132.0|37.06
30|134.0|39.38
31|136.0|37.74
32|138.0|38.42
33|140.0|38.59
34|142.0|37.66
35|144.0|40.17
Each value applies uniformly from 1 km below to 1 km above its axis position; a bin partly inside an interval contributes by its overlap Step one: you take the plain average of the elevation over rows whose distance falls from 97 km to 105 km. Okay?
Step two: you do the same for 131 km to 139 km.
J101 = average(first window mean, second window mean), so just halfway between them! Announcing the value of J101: 39.9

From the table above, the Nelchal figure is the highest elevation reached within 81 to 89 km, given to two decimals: 45.01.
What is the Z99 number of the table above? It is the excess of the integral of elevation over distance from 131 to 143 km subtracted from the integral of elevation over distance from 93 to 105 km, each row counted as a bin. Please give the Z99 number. 50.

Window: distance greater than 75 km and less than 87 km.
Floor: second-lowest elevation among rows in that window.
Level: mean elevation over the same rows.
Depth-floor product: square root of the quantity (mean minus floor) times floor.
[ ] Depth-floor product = 7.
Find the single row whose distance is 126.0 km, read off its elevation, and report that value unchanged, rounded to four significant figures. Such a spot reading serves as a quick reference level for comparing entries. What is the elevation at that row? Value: 23.87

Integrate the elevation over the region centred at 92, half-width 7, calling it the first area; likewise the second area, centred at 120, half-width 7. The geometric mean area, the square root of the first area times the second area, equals 482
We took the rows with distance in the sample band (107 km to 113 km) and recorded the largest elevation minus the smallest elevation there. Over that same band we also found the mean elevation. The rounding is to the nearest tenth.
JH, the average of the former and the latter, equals 21.2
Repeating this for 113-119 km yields 21.2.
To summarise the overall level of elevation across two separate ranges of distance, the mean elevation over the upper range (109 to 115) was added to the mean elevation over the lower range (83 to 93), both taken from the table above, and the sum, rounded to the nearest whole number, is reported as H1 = 83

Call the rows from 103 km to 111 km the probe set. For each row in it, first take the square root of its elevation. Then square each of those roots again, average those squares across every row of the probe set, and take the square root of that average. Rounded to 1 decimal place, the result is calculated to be 6.4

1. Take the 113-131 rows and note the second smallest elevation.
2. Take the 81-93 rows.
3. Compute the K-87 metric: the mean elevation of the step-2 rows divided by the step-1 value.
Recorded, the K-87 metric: 2.2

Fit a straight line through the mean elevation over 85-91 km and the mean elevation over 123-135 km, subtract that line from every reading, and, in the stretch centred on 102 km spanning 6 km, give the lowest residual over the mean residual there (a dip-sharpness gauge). 0.34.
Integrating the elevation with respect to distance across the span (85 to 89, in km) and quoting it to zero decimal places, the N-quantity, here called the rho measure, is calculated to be 178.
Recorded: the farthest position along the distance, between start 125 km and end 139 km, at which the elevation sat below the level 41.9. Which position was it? 138.0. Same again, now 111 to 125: 124.0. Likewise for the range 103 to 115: 114.0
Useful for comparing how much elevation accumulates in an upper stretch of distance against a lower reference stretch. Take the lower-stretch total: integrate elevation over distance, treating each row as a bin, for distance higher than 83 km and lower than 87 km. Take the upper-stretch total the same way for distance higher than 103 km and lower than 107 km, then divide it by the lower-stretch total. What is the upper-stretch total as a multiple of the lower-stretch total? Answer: 1.00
